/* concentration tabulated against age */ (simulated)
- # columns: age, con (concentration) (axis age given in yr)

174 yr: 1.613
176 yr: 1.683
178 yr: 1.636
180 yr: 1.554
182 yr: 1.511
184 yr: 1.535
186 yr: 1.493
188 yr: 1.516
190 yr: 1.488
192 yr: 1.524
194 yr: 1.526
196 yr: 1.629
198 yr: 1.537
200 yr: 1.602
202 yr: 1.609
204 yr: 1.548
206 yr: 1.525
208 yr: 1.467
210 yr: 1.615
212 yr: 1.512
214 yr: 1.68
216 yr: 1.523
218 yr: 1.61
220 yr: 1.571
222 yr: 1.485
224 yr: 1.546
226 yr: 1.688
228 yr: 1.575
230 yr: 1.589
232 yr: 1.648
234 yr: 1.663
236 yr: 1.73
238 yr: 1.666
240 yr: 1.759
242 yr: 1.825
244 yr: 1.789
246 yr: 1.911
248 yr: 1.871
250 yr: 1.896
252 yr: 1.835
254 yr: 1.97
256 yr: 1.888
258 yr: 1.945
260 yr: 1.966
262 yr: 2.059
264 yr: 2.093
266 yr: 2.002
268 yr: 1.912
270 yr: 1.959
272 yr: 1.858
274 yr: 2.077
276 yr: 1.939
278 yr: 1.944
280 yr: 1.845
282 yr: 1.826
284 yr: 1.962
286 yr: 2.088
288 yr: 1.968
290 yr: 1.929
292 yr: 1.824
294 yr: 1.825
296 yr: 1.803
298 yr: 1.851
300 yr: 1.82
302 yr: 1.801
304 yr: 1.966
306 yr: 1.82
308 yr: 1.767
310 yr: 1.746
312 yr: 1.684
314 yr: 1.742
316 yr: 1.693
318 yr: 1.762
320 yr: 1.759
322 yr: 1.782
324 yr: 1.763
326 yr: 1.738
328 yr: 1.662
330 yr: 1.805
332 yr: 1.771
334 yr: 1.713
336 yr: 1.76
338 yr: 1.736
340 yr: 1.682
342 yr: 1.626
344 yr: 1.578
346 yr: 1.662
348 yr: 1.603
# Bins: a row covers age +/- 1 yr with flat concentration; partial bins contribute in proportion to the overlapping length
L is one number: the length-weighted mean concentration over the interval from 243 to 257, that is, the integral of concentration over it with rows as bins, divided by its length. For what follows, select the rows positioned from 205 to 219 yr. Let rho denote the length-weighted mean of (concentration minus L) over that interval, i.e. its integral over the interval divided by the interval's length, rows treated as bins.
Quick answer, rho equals -0.32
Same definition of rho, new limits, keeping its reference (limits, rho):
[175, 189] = -0.32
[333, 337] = -0.14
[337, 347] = -0.22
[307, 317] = -0.15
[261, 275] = 0.11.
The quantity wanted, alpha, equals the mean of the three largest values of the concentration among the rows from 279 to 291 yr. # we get 2.01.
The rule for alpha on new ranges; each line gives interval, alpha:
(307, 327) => 1.77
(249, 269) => 2.05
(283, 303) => 2.01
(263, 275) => 2.06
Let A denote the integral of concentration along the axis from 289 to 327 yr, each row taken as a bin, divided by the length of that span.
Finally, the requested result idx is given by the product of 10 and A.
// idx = 17.9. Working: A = 1.79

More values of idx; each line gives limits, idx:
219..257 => 17.3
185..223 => 15.5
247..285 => 19.4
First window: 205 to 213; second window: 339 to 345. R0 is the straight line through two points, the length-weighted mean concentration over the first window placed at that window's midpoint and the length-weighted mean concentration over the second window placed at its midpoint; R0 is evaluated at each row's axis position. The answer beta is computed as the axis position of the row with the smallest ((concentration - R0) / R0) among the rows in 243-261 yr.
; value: 244 yr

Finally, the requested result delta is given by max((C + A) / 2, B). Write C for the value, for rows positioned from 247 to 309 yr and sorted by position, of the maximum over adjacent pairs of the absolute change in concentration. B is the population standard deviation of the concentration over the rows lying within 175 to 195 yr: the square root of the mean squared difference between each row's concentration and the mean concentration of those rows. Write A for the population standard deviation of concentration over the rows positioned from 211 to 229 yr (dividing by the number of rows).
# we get 0.143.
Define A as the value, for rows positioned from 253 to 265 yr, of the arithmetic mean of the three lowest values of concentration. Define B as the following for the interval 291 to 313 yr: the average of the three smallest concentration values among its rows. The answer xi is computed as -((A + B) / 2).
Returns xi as -1.83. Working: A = 1.9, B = 1.73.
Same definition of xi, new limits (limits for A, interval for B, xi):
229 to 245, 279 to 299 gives -1.73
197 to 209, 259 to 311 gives -1.64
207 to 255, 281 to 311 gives -1.63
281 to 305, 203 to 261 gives -1.65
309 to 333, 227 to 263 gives -1.64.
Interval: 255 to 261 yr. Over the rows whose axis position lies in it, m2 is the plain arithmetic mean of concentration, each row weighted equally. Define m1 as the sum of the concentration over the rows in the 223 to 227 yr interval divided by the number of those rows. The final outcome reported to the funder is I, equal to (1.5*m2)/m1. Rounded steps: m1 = 1.62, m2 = 1.93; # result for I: 1.79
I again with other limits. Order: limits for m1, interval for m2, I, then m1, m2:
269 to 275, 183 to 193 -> 1.15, 1.96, 1.51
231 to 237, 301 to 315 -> 1.60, 1.68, 1.79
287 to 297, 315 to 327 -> 1.40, 1.87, 1.75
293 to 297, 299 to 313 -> 1.49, 1.81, 1.80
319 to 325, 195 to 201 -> 1.35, 1.77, 1.59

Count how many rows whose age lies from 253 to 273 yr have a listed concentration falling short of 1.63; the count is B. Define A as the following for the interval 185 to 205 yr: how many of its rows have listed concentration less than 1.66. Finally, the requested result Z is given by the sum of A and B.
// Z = 10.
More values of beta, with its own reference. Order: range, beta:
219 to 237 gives 222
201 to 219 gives 208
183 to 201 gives 190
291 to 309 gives 308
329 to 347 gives 344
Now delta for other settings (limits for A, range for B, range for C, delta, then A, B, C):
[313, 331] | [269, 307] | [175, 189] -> 0.087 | 0.041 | 0.087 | 0.082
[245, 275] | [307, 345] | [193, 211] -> 0.113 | 0.077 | 0.056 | 0.148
